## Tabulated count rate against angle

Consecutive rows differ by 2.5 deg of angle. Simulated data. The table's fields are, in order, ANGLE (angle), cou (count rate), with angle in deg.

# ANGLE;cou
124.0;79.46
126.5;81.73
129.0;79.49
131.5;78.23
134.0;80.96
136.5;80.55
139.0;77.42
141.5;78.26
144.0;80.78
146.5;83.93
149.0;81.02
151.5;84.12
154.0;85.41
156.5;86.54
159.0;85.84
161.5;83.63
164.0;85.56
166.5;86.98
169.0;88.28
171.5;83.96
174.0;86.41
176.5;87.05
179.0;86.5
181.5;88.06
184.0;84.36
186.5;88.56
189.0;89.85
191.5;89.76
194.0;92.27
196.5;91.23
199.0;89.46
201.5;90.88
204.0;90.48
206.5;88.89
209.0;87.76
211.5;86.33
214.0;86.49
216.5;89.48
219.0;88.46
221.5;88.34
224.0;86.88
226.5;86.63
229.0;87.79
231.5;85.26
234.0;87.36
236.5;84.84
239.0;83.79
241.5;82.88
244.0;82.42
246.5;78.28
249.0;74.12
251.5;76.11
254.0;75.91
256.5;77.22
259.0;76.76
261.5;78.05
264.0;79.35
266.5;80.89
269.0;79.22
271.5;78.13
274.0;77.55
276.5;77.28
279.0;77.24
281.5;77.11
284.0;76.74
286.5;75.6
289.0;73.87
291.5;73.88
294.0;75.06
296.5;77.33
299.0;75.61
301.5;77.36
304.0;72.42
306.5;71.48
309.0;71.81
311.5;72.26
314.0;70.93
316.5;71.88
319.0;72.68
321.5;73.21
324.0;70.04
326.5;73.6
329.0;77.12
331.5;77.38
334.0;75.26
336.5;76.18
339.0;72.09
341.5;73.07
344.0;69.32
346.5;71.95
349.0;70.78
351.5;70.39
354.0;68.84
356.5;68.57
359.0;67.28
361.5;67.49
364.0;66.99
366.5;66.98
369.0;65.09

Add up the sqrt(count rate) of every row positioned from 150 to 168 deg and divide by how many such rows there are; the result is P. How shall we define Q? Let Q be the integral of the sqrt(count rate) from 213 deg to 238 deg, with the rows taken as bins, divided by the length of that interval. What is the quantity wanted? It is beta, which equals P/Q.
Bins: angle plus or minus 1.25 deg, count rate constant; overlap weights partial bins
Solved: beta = 0.99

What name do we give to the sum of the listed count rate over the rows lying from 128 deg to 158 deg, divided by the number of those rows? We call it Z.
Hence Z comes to 81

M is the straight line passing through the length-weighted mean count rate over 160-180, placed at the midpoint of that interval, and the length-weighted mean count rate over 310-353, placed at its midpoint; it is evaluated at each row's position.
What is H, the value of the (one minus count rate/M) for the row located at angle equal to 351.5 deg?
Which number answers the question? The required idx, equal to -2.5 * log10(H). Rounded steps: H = 0.011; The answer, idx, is 4.9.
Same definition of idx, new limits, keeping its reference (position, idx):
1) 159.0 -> 4.7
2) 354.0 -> 3.8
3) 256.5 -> 4.1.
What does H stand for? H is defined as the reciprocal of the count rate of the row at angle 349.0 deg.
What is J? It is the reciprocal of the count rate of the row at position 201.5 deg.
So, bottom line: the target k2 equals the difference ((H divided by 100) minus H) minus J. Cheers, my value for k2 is -0.0250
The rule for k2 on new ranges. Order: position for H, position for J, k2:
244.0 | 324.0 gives -0.0263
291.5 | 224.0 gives -0.0249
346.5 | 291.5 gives -0.0273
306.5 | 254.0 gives -0.0270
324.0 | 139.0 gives -0.0271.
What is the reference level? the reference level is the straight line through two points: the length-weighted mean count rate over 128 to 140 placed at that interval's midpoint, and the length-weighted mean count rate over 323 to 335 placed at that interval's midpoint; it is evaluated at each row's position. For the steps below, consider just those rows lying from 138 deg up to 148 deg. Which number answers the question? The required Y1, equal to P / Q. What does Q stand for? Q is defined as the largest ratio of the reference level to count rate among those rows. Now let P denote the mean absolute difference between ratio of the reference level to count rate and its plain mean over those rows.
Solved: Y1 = 0.0278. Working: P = 0.028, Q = 1.02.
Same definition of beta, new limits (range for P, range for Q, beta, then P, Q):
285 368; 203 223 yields 0.91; 8.5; 9.39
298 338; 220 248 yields 0.93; 8.6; 9.21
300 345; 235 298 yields 0.97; 8.6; 8.83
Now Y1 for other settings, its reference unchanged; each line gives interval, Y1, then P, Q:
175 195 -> 0.0210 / 0.019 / 0.93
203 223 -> 0.0121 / 0.011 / 0.90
